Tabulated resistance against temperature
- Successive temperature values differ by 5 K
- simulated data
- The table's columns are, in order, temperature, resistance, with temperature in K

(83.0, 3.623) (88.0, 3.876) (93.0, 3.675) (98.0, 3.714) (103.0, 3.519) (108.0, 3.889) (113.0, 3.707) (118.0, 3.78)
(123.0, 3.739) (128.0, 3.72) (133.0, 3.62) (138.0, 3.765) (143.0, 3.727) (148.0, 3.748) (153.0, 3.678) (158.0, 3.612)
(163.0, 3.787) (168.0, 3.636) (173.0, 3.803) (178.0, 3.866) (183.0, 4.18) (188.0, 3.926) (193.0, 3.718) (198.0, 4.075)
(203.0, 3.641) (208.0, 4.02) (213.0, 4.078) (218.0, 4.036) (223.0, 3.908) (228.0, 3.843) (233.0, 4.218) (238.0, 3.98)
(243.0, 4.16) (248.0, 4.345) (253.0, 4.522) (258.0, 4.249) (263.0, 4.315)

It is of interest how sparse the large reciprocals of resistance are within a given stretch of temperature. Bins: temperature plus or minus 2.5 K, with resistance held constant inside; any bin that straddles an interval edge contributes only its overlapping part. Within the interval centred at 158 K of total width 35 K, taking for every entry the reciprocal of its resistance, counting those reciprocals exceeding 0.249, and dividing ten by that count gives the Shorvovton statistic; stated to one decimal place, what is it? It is 1.4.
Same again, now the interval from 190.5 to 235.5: 2.5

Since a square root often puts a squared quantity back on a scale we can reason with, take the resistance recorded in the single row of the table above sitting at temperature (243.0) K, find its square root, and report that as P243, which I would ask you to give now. 2.04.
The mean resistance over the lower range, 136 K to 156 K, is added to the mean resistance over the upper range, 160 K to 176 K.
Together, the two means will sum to 7.47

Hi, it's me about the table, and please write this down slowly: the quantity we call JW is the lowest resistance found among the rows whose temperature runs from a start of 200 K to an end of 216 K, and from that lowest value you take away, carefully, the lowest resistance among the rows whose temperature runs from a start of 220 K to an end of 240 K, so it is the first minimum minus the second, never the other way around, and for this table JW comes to -0.20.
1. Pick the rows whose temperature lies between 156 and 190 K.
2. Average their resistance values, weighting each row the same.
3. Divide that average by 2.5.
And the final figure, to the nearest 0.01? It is 1.53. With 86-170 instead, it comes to 1.49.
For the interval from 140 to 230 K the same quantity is 1.54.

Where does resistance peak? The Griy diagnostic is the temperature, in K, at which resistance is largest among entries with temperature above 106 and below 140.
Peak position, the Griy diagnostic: 108.0 K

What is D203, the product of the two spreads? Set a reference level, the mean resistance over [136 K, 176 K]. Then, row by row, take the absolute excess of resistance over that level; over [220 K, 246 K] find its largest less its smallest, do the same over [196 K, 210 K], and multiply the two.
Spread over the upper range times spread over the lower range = 0.10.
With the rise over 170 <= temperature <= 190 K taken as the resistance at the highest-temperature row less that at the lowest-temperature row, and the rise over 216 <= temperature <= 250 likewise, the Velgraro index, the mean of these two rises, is 0.22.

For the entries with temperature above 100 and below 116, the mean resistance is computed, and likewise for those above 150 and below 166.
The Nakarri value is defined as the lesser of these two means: 3.692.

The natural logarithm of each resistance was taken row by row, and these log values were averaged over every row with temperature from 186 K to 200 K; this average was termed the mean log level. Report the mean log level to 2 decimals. 1.36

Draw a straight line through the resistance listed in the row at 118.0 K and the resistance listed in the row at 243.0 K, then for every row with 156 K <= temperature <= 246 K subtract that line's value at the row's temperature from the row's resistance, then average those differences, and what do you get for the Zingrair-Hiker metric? -0.11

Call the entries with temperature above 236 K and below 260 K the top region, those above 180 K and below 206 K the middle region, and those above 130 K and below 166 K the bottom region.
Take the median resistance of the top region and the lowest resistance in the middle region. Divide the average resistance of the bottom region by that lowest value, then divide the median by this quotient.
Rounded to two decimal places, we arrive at 4.18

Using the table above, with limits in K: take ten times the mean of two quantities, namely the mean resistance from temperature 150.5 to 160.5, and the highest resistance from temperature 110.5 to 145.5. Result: 37.1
